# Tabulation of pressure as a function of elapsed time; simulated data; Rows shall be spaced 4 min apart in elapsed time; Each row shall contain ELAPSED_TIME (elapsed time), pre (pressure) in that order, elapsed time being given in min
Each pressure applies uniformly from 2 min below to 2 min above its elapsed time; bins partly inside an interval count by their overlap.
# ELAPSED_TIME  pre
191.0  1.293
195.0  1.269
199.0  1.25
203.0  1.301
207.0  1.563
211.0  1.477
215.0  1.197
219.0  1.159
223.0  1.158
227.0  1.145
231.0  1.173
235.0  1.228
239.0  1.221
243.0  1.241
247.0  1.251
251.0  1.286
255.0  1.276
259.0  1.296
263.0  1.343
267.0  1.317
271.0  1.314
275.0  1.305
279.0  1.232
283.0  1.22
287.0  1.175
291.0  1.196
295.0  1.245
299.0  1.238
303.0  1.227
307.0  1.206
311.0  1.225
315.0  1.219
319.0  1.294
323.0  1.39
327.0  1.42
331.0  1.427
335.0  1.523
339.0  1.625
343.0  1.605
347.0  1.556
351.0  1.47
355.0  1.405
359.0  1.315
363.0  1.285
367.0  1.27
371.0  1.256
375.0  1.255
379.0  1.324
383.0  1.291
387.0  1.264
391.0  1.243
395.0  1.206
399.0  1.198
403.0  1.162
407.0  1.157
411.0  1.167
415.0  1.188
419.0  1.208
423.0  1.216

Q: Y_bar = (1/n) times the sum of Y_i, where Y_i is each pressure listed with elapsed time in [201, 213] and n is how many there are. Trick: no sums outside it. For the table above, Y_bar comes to 1.45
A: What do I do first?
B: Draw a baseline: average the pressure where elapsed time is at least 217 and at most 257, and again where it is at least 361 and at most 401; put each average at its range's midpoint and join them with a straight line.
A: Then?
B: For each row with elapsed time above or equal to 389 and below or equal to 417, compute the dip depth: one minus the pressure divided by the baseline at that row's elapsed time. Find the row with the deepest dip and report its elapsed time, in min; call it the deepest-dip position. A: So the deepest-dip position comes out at 407.0 min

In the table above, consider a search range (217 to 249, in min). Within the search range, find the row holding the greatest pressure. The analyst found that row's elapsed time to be 247.0 min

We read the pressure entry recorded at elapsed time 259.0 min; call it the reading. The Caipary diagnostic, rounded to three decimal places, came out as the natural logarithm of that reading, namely 0.259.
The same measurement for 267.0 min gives 0.275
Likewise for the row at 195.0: 0.238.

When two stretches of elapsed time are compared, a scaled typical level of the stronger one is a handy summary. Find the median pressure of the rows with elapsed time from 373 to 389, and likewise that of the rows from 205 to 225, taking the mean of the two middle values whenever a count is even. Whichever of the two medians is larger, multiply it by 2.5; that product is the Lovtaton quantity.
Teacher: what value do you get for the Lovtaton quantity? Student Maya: 3.19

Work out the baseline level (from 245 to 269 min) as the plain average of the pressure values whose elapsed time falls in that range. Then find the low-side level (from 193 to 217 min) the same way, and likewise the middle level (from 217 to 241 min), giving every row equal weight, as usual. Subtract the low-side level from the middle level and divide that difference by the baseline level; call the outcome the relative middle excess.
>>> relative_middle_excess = -0.13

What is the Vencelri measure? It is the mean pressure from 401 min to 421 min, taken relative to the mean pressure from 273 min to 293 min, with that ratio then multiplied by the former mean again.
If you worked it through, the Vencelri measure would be 1.13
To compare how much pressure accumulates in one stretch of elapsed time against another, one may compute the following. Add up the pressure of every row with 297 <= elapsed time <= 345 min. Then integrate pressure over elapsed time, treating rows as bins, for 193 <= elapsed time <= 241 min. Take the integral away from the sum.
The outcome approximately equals -44.2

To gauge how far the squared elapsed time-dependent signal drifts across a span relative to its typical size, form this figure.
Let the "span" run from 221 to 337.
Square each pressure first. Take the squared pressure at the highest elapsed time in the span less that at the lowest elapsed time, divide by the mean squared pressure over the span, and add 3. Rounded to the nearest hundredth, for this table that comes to 3.61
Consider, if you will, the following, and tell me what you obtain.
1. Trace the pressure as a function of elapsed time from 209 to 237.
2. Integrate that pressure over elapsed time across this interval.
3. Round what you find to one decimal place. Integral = 34.1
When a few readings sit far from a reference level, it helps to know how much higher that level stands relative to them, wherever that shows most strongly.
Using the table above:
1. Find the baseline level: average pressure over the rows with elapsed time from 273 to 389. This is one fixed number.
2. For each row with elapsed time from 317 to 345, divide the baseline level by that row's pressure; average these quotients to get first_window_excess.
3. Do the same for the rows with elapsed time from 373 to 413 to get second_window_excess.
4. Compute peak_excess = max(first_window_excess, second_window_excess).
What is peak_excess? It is 1.08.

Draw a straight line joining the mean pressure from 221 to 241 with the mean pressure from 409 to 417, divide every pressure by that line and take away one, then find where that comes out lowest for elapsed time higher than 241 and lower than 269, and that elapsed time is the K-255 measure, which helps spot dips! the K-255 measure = 243.0 min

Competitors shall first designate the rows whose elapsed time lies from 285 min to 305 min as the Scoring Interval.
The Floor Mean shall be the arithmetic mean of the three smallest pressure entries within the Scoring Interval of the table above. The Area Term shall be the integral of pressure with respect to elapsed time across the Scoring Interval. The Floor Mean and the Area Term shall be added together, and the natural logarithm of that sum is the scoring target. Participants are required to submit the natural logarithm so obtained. 3.24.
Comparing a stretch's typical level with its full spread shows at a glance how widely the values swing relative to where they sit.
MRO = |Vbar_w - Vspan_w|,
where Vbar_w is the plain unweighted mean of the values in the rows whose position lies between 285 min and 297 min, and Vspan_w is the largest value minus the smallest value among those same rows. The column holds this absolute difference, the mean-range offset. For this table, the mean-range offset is 1.14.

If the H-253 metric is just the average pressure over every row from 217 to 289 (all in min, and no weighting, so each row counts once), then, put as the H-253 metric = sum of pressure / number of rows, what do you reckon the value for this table 1.24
